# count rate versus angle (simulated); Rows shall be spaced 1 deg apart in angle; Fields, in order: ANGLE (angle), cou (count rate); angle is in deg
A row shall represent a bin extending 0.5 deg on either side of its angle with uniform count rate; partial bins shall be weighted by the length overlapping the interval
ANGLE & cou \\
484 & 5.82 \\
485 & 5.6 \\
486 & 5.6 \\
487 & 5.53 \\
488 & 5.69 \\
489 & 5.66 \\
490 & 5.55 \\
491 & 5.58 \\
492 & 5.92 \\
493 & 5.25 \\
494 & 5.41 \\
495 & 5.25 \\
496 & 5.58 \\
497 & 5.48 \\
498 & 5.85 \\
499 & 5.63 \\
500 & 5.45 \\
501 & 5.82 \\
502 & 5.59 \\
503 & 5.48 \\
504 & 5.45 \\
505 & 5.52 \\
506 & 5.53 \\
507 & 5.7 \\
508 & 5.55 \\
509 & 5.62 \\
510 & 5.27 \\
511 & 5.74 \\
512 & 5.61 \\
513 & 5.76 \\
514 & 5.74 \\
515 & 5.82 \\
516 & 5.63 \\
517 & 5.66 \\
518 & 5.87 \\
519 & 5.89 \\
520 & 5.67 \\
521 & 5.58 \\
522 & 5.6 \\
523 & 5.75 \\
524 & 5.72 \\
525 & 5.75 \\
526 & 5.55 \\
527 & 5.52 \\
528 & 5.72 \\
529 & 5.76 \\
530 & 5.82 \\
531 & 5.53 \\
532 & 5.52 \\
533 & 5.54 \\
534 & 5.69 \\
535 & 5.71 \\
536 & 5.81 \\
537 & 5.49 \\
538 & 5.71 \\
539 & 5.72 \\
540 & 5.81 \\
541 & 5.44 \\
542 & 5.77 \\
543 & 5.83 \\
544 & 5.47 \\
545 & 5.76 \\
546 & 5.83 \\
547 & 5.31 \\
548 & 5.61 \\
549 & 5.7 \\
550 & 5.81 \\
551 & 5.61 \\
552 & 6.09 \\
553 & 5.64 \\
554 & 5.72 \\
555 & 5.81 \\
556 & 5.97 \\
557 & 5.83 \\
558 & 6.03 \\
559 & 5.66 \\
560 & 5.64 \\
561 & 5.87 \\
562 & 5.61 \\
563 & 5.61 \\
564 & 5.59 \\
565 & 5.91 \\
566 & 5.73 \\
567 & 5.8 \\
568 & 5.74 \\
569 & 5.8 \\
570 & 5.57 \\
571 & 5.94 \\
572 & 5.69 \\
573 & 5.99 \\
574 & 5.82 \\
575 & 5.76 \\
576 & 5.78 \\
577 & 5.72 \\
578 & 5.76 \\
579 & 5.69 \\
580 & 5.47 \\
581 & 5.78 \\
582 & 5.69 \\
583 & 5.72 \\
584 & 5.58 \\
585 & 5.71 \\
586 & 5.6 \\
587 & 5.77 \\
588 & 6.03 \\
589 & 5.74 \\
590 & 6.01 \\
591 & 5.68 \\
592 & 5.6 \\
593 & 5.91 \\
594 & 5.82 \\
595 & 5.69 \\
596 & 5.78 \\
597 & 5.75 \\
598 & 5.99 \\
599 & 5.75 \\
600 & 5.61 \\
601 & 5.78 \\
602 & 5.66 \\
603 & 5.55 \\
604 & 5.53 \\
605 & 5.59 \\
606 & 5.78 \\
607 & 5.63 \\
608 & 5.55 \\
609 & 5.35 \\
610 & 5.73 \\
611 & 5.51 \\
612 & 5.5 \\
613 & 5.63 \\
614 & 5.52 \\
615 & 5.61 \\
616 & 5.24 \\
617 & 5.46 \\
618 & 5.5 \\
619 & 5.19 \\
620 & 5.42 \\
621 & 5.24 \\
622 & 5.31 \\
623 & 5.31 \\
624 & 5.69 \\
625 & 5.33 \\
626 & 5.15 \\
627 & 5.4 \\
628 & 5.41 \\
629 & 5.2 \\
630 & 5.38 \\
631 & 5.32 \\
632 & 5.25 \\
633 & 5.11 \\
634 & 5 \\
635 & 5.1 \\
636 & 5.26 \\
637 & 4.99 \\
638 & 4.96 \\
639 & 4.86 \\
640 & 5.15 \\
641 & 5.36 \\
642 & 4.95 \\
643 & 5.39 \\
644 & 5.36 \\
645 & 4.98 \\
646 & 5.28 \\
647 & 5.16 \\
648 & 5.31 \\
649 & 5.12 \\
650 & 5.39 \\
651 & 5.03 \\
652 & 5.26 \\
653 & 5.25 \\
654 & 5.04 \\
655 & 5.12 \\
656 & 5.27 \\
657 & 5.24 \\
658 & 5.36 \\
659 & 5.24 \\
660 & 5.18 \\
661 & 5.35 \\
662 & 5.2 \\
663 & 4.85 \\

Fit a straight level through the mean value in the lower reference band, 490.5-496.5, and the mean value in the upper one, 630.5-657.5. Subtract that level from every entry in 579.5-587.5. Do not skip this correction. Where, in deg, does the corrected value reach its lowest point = 580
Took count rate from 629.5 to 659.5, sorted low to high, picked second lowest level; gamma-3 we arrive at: 4.95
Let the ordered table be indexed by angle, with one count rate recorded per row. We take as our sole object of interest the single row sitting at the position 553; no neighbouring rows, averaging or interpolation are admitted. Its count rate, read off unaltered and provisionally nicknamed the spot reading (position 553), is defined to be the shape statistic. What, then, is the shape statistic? 5.64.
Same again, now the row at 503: 5.48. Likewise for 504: 5.45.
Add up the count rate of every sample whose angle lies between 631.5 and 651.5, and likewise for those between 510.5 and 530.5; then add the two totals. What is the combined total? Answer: 217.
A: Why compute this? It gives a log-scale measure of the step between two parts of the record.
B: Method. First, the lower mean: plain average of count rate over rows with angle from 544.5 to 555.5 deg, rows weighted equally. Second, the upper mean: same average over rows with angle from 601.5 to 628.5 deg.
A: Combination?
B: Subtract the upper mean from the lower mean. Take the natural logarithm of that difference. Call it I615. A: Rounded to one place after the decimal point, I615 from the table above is -1.4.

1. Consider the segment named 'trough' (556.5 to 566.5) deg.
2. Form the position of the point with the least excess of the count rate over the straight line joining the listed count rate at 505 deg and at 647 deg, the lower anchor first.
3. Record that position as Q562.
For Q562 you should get 564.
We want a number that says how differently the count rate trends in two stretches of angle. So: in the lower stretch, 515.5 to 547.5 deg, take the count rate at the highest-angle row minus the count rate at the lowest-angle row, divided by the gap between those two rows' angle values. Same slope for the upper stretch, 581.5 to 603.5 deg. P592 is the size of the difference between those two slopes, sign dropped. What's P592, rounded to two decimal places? 0.00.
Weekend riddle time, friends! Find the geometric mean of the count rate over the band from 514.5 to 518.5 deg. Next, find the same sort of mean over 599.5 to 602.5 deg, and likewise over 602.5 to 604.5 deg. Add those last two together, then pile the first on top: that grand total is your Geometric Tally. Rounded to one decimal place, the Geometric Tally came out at 17.0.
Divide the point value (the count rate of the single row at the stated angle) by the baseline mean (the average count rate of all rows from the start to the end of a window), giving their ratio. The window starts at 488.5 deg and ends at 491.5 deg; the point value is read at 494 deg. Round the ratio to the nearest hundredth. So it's 0.97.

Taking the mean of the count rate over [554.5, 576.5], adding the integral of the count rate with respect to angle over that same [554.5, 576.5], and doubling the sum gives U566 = 266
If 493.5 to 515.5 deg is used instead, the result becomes 257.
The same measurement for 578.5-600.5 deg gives 264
